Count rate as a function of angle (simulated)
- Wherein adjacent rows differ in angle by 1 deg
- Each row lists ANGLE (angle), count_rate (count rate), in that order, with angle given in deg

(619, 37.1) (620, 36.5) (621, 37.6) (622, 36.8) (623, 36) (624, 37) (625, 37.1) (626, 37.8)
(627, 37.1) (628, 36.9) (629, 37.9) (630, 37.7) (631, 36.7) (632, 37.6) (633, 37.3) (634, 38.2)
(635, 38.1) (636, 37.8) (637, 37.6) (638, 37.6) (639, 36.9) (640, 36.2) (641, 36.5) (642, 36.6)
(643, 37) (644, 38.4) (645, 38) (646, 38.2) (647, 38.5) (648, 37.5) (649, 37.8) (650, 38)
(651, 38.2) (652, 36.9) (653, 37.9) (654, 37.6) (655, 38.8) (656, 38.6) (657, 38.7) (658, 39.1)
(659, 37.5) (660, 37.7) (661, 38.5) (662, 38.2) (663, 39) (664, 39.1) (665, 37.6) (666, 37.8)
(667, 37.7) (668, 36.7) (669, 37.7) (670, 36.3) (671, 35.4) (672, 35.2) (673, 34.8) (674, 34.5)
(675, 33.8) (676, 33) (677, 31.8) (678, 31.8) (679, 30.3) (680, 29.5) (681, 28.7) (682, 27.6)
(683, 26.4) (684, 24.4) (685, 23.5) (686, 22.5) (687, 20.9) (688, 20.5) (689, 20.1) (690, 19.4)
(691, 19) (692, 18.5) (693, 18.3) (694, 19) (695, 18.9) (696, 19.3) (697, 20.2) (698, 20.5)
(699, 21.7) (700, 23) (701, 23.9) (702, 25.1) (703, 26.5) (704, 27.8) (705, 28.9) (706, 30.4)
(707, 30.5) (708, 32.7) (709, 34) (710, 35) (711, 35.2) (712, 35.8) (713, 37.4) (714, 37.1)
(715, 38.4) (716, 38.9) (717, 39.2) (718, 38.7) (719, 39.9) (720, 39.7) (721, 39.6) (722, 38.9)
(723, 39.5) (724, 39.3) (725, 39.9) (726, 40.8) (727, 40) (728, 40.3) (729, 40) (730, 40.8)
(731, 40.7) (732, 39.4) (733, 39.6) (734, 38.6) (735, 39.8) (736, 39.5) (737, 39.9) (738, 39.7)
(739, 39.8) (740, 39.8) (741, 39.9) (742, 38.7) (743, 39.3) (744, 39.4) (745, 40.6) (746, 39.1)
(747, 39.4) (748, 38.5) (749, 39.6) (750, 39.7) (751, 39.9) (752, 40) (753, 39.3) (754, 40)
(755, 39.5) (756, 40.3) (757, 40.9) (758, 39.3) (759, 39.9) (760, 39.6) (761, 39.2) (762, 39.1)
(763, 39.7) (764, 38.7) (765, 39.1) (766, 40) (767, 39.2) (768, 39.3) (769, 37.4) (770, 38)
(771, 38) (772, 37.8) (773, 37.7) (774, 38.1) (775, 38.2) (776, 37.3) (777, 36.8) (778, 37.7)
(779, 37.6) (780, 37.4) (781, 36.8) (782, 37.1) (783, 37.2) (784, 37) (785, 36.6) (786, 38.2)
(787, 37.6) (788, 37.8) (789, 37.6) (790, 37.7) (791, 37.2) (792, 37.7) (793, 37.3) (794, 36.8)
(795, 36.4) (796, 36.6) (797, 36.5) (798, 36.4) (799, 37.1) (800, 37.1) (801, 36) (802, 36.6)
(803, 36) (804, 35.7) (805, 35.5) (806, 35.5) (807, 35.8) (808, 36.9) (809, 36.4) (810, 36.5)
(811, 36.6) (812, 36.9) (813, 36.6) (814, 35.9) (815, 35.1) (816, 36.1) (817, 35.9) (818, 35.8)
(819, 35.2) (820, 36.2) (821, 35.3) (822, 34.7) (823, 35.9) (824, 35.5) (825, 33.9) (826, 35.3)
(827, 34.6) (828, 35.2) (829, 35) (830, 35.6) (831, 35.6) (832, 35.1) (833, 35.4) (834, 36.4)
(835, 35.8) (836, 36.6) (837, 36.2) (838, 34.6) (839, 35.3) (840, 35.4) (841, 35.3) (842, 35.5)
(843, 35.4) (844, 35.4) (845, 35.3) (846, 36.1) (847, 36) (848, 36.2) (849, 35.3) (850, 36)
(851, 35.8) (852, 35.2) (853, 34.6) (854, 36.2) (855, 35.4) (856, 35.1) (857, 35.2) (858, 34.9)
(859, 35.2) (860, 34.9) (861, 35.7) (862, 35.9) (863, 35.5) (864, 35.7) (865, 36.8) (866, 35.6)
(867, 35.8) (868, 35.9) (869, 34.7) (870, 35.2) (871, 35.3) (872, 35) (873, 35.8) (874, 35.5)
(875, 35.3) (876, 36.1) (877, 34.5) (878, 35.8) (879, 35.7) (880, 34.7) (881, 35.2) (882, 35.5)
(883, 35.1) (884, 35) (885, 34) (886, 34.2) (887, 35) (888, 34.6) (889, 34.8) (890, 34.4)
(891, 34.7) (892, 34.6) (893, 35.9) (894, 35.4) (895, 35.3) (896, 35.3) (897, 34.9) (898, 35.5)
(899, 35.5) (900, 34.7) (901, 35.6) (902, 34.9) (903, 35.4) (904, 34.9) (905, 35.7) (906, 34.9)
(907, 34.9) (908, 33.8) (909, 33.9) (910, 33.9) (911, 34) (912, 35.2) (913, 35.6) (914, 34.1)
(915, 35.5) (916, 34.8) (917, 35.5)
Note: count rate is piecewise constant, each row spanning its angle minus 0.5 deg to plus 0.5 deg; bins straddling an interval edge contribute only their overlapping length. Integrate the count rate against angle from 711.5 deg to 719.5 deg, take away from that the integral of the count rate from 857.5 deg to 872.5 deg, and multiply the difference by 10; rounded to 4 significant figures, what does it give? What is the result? -2267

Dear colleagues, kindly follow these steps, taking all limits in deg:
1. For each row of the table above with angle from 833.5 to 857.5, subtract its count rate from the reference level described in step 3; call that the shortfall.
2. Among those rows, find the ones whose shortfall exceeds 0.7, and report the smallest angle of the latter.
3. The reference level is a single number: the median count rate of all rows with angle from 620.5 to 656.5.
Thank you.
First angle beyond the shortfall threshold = 834 deg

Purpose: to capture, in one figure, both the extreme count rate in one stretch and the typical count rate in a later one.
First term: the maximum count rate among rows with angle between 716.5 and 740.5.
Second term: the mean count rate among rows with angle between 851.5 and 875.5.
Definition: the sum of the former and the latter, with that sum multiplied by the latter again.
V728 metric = 2701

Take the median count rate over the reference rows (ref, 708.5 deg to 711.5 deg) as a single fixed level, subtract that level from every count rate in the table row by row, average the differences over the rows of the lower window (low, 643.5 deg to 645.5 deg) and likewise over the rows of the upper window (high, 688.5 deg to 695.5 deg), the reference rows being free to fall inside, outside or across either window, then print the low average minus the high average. 19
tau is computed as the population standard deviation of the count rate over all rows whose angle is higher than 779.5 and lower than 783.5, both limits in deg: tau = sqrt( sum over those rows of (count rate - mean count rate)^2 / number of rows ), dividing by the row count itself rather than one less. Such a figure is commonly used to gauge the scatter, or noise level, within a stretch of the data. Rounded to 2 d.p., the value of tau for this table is 0.22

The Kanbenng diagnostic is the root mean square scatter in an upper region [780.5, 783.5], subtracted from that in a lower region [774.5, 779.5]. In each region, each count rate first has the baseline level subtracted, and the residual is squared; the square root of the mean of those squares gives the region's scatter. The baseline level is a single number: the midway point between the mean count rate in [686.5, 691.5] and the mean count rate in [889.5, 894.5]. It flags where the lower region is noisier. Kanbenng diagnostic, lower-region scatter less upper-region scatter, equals 0.50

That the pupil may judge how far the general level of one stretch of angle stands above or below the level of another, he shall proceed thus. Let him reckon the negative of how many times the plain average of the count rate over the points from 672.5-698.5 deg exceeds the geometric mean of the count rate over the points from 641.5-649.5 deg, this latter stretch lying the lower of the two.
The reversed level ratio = -0.66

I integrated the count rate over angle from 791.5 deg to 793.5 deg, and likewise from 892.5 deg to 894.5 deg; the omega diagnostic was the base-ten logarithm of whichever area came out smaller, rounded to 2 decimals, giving 1.85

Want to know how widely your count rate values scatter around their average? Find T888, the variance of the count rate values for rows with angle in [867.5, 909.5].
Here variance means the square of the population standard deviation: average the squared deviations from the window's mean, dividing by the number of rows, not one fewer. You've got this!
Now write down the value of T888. 0.30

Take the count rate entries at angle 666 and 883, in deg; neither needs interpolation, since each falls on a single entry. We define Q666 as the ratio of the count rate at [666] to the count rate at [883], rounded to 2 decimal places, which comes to 1.08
